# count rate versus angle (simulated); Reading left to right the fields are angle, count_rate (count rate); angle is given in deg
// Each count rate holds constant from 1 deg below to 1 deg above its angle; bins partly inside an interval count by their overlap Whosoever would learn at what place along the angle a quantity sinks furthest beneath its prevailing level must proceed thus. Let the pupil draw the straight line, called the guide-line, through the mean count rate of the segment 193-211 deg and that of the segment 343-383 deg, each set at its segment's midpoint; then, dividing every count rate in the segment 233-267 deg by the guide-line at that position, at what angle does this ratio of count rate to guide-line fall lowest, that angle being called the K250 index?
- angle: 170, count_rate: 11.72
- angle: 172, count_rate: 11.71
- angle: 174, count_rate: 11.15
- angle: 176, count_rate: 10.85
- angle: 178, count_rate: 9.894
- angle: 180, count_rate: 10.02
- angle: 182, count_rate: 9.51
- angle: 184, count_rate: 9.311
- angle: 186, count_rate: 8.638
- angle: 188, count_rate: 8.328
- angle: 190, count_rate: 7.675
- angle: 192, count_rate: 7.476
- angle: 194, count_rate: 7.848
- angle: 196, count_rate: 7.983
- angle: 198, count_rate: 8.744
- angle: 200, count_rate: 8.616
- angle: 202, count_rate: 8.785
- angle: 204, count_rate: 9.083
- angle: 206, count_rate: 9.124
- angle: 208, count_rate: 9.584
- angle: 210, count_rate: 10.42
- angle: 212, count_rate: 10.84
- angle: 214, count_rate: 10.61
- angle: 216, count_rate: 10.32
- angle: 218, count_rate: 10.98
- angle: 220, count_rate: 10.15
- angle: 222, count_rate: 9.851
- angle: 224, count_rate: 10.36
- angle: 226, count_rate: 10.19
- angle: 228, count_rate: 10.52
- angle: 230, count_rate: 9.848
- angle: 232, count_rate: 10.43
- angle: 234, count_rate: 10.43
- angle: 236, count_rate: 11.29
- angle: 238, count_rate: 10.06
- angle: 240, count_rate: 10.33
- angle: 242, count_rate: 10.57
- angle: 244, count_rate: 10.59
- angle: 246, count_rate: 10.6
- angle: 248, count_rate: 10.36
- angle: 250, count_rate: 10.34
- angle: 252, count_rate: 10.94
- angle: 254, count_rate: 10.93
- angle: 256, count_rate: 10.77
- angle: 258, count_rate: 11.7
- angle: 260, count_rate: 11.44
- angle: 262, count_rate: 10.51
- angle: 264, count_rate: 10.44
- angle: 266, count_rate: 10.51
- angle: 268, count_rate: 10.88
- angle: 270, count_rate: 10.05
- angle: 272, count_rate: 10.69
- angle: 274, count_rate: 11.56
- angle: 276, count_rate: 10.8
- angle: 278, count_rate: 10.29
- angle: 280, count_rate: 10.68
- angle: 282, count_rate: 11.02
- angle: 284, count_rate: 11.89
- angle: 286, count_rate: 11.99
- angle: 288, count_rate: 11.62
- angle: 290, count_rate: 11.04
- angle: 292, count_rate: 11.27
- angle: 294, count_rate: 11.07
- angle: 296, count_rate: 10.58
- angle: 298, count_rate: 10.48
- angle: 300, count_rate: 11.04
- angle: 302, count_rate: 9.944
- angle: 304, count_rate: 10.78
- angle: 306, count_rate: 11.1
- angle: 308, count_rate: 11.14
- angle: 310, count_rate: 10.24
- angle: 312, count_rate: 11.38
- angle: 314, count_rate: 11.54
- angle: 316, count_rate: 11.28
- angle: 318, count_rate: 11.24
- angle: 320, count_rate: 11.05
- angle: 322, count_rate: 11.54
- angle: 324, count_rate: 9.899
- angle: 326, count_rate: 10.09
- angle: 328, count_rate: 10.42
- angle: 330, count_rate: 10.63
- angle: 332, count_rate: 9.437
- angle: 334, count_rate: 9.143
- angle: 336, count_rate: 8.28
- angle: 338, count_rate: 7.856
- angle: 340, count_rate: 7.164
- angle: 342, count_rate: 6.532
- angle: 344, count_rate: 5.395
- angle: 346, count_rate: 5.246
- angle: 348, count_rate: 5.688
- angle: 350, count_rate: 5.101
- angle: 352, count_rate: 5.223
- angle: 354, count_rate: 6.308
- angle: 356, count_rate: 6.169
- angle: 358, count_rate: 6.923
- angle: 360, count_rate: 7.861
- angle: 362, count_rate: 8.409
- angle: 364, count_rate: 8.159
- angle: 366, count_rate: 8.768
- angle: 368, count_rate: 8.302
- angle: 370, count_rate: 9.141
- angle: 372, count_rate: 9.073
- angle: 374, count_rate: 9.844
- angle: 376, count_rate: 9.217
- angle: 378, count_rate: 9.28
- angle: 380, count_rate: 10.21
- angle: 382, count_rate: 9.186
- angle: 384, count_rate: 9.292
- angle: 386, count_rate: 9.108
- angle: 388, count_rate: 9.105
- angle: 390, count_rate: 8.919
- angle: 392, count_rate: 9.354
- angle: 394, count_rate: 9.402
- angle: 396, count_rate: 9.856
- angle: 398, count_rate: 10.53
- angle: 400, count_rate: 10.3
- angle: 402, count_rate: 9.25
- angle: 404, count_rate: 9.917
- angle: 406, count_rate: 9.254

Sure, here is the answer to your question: 238 deg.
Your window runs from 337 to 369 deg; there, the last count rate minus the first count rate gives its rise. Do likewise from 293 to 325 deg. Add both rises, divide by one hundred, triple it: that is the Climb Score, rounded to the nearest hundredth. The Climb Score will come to -0.02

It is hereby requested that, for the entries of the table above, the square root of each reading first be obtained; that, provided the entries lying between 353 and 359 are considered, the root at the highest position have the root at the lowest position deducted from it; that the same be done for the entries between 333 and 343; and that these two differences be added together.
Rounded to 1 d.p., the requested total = -0.3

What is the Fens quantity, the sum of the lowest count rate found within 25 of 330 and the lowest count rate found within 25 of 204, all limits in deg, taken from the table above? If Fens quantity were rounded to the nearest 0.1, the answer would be 12.6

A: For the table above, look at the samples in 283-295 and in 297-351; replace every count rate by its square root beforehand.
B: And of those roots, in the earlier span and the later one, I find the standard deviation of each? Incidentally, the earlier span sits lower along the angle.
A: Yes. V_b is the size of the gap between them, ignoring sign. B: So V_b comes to 0.32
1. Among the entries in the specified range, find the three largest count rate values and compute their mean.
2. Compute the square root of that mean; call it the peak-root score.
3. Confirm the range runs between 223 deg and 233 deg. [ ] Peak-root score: 3.23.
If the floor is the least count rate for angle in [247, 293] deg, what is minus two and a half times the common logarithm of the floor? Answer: -2.51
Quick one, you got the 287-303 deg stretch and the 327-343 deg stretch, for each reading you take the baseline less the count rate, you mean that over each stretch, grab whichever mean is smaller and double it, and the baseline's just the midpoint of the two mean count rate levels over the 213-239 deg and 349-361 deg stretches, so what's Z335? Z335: -5.1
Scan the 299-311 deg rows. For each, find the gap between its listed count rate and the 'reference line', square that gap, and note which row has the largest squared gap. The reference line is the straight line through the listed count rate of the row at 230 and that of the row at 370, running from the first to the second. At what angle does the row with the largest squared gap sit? 308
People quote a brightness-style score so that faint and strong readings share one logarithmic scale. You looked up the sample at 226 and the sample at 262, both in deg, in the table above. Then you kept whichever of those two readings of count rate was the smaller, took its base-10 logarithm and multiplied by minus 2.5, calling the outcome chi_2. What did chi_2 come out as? -2.52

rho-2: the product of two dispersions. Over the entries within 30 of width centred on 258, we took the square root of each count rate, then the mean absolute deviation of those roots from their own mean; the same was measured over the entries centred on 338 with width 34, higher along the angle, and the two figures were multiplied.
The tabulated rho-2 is 0.017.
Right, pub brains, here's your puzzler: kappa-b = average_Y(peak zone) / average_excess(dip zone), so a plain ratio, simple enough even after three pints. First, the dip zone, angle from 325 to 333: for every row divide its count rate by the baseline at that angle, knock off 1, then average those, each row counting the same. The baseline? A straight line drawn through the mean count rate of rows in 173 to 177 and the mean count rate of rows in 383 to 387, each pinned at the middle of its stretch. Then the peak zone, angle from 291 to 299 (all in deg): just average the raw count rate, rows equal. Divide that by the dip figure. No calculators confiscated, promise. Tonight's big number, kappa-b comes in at 226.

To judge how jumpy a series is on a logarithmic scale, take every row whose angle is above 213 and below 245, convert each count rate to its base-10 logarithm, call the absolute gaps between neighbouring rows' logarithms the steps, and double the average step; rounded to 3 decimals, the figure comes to 0.039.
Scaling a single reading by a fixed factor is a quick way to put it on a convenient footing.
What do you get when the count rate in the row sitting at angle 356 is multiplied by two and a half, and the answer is 15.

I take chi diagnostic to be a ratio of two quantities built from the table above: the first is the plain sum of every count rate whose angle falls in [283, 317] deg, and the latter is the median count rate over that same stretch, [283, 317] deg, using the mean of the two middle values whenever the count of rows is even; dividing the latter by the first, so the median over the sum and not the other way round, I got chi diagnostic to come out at 0.0589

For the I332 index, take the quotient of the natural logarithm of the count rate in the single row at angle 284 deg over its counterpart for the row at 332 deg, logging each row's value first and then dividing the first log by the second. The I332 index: 1.10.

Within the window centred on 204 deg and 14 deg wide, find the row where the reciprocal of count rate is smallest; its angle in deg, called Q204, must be 210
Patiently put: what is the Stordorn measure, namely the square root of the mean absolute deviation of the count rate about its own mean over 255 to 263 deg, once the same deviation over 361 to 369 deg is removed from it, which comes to 0.53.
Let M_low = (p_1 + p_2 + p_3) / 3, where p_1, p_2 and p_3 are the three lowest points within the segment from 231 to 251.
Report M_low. 10.2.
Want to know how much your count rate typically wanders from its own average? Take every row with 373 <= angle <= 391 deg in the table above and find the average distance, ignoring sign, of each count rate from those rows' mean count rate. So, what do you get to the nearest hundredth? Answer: 0.30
